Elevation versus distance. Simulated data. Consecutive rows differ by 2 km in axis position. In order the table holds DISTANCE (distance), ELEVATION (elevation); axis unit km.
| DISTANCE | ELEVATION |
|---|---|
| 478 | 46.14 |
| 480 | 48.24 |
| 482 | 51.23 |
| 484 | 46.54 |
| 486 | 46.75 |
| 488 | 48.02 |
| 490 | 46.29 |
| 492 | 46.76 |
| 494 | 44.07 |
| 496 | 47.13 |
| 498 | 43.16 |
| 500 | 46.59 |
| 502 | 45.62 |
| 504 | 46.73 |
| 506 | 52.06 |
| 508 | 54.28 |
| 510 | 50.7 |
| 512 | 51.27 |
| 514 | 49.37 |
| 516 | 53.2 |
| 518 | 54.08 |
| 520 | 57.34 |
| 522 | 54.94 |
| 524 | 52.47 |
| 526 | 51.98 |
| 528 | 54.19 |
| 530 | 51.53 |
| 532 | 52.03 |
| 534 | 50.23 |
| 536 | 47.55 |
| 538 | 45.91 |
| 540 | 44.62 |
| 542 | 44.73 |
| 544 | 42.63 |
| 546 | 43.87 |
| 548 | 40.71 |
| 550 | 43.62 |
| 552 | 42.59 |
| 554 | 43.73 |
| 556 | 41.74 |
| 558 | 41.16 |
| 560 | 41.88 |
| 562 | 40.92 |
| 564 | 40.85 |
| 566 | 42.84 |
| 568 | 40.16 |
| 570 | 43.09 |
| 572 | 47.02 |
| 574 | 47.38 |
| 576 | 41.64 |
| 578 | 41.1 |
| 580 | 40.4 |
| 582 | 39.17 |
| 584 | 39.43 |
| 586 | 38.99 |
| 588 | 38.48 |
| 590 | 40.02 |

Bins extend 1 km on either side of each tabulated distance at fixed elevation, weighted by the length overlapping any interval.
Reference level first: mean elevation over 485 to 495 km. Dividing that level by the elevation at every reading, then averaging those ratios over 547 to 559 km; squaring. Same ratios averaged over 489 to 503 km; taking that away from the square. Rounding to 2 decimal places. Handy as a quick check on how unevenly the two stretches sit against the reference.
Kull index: 0.19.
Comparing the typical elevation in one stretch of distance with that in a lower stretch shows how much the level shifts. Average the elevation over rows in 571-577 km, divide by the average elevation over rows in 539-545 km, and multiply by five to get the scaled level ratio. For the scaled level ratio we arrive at 5.2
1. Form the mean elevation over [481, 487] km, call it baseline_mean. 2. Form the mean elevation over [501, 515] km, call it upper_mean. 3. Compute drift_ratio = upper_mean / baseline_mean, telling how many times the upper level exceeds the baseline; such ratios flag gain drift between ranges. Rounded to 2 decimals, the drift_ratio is 1.04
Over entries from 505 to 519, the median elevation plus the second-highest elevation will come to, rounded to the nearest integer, 106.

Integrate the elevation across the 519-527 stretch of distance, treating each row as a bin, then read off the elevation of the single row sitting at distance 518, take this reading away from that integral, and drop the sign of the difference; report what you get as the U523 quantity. 379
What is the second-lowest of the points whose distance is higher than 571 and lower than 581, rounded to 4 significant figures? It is 41.10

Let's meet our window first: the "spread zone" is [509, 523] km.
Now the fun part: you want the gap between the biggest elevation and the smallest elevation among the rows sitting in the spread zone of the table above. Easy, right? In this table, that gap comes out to 8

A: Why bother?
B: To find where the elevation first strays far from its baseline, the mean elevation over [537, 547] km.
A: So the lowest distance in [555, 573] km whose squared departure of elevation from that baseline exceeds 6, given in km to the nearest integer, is 556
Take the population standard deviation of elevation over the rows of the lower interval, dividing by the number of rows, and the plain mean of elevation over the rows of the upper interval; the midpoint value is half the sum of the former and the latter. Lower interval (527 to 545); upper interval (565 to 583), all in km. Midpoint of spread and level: 23.1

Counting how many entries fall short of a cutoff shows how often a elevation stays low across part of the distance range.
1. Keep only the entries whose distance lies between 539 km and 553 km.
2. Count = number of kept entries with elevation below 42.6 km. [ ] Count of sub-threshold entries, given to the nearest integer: 2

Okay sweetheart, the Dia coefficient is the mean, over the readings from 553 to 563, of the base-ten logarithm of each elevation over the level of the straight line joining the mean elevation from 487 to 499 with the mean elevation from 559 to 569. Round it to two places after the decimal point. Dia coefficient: 0.00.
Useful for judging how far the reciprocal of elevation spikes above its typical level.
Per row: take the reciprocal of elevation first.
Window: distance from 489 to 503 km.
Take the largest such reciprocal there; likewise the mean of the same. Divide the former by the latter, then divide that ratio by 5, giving 0.211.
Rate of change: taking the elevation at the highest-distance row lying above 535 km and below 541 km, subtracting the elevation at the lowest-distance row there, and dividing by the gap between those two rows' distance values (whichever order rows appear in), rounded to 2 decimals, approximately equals -0.73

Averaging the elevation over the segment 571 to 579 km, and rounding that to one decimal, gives 44.3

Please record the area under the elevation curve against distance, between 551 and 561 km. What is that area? 422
